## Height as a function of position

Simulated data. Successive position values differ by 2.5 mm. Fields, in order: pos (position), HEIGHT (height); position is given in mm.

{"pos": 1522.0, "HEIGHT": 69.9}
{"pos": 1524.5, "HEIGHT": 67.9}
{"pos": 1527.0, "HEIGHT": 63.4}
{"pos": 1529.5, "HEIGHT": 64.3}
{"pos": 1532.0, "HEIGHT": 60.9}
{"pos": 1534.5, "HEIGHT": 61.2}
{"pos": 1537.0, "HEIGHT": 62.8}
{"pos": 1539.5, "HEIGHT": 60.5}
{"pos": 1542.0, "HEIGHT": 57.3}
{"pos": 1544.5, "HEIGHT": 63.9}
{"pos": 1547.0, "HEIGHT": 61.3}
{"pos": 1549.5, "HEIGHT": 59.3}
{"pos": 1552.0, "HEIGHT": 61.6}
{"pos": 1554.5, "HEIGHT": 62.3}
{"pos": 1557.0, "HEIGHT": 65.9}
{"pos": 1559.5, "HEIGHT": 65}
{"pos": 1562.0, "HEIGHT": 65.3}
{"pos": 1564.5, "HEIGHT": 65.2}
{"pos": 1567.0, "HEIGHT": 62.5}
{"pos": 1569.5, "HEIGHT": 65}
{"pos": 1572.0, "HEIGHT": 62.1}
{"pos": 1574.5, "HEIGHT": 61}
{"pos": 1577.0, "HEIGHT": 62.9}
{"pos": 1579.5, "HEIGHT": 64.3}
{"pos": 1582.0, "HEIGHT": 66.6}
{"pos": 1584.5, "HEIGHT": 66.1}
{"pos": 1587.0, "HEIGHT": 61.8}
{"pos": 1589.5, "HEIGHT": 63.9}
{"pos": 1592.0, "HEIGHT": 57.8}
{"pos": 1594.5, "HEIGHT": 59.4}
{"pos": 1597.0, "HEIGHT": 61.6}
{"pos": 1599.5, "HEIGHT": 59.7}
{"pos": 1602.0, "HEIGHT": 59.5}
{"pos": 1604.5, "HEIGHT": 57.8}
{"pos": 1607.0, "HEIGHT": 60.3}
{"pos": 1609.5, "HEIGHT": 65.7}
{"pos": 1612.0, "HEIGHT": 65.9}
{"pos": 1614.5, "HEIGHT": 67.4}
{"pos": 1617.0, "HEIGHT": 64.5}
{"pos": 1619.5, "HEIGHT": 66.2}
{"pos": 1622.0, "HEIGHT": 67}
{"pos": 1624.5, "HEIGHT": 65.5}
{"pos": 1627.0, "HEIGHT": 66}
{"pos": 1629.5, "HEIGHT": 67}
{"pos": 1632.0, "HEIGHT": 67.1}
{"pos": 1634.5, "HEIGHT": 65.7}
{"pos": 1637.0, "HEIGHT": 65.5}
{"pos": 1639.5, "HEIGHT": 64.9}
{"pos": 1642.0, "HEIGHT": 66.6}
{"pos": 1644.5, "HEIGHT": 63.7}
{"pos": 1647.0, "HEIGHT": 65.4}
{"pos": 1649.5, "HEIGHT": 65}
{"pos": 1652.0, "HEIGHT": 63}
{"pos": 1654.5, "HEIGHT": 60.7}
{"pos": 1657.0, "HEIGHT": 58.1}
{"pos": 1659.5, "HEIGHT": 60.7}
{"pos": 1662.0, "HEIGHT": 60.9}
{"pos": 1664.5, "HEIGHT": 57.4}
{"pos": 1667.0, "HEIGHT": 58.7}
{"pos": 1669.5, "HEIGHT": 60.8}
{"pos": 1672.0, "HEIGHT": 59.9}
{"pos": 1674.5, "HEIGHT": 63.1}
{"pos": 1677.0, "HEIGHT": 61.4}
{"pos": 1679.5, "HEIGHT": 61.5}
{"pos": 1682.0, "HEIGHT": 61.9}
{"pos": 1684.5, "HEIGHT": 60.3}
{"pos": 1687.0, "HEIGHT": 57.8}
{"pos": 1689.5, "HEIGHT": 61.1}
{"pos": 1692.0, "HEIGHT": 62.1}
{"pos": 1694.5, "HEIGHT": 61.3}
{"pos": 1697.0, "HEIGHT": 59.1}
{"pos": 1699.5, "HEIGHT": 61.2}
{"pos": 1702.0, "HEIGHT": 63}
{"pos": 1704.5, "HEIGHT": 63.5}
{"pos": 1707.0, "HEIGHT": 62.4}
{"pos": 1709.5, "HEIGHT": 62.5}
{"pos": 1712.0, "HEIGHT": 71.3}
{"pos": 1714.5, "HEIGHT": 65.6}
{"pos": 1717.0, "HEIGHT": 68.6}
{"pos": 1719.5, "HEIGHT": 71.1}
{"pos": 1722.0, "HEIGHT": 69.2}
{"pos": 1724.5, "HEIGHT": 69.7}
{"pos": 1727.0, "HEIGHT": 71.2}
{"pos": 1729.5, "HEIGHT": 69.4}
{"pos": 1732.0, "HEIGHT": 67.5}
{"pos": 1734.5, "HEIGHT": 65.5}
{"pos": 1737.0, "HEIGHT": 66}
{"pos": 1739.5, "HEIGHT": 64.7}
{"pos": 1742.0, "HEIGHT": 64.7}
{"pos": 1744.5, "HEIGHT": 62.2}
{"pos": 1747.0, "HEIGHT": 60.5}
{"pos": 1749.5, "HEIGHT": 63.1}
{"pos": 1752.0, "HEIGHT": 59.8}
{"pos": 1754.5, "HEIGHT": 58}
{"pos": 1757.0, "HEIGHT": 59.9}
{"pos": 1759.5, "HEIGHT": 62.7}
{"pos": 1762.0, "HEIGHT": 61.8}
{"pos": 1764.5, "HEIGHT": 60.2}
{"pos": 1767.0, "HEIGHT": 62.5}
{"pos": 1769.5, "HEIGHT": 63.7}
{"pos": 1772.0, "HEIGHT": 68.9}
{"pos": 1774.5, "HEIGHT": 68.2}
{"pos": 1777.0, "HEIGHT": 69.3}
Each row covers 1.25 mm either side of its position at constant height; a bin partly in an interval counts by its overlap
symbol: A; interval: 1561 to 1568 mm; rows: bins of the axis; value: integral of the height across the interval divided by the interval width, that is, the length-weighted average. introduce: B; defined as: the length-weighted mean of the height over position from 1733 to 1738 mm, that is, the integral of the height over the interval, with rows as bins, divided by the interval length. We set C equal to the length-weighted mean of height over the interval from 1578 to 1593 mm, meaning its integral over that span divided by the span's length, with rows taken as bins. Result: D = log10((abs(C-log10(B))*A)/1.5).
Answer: 3.423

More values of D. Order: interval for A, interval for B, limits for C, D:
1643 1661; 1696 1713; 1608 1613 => 3.423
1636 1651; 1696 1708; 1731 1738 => 3.447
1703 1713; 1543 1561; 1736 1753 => 3.422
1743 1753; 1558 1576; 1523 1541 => 3.400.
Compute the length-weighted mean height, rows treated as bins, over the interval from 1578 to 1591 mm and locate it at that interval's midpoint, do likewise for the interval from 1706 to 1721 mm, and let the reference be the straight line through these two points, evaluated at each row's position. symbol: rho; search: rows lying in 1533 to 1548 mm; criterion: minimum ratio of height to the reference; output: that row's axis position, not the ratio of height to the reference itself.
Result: 1542.0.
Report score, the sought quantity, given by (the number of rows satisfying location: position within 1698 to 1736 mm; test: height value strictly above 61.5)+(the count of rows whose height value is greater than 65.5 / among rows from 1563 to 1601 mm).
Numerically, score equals 16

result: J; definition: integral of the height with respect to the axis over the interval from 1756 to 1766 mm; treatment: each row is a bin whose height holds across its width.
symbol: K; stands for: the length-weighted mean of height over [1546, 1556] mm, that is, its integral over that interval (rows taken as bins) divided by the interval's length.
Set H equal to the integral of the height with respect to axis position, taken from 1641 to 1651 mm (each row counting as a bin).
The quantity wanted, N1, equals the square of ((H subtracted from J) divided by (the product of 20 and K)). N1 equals 0.0010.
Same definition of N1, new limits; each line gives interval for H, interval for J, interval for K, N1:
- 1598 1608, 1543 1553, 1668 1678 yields 0.0003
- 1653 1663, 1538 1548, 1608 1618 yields 0.0000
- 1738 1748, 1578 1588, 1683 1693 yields 0.0002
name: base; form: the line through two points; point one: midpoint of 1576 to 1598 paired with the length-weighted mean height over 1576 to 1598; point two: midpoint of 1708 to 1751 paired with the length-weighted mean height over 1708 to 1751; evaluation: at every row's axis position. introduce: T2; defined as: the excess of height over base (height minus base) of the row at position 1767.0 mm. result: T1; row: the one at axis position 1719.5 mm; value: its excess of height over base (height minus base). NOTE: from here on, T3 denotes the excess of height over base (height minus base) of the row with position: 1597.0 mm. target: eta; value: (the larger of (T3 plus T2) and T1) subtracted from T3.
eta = -6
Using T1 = 5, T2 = -5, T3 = -1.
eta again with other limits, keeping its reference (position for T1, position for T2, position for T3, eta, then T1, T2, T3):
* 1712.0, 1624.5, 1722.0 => -2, 5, 2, 3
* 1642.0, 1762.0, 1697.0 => -9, 2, -6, -7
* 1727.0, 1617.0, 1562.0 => -1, 5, 1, 3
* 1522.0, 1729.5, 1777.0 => -7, 9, 3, 1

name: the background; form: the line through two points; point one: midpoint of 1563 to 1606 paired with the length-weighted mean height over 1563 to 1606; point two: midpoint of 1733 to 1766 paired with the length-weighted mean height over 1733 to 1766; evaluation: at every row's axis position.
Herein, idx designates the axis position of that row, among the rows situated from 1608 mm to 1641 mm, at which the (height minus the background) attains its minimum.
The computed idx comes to 1617.0 mm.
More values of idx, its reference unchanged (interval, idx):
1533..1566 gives 1542.0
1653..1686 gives 1664.5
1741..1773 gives 1754.5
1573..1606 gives 1604.5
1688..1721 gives 1697.0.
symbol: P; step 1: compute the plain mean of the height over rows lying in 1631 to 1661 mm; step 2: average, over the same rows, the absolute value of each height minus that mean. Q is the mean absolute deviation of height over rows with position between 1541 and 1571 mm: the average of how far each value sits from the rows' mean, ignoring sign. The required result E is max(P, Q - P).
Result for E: 2.19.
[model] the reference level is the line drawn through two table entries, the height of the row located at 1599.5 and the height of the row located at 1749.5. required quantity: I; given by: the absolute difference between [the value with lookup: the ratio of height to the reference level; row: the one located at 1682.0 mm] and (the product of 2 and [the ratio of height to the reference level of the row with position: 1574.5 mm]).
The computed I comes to 1.06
